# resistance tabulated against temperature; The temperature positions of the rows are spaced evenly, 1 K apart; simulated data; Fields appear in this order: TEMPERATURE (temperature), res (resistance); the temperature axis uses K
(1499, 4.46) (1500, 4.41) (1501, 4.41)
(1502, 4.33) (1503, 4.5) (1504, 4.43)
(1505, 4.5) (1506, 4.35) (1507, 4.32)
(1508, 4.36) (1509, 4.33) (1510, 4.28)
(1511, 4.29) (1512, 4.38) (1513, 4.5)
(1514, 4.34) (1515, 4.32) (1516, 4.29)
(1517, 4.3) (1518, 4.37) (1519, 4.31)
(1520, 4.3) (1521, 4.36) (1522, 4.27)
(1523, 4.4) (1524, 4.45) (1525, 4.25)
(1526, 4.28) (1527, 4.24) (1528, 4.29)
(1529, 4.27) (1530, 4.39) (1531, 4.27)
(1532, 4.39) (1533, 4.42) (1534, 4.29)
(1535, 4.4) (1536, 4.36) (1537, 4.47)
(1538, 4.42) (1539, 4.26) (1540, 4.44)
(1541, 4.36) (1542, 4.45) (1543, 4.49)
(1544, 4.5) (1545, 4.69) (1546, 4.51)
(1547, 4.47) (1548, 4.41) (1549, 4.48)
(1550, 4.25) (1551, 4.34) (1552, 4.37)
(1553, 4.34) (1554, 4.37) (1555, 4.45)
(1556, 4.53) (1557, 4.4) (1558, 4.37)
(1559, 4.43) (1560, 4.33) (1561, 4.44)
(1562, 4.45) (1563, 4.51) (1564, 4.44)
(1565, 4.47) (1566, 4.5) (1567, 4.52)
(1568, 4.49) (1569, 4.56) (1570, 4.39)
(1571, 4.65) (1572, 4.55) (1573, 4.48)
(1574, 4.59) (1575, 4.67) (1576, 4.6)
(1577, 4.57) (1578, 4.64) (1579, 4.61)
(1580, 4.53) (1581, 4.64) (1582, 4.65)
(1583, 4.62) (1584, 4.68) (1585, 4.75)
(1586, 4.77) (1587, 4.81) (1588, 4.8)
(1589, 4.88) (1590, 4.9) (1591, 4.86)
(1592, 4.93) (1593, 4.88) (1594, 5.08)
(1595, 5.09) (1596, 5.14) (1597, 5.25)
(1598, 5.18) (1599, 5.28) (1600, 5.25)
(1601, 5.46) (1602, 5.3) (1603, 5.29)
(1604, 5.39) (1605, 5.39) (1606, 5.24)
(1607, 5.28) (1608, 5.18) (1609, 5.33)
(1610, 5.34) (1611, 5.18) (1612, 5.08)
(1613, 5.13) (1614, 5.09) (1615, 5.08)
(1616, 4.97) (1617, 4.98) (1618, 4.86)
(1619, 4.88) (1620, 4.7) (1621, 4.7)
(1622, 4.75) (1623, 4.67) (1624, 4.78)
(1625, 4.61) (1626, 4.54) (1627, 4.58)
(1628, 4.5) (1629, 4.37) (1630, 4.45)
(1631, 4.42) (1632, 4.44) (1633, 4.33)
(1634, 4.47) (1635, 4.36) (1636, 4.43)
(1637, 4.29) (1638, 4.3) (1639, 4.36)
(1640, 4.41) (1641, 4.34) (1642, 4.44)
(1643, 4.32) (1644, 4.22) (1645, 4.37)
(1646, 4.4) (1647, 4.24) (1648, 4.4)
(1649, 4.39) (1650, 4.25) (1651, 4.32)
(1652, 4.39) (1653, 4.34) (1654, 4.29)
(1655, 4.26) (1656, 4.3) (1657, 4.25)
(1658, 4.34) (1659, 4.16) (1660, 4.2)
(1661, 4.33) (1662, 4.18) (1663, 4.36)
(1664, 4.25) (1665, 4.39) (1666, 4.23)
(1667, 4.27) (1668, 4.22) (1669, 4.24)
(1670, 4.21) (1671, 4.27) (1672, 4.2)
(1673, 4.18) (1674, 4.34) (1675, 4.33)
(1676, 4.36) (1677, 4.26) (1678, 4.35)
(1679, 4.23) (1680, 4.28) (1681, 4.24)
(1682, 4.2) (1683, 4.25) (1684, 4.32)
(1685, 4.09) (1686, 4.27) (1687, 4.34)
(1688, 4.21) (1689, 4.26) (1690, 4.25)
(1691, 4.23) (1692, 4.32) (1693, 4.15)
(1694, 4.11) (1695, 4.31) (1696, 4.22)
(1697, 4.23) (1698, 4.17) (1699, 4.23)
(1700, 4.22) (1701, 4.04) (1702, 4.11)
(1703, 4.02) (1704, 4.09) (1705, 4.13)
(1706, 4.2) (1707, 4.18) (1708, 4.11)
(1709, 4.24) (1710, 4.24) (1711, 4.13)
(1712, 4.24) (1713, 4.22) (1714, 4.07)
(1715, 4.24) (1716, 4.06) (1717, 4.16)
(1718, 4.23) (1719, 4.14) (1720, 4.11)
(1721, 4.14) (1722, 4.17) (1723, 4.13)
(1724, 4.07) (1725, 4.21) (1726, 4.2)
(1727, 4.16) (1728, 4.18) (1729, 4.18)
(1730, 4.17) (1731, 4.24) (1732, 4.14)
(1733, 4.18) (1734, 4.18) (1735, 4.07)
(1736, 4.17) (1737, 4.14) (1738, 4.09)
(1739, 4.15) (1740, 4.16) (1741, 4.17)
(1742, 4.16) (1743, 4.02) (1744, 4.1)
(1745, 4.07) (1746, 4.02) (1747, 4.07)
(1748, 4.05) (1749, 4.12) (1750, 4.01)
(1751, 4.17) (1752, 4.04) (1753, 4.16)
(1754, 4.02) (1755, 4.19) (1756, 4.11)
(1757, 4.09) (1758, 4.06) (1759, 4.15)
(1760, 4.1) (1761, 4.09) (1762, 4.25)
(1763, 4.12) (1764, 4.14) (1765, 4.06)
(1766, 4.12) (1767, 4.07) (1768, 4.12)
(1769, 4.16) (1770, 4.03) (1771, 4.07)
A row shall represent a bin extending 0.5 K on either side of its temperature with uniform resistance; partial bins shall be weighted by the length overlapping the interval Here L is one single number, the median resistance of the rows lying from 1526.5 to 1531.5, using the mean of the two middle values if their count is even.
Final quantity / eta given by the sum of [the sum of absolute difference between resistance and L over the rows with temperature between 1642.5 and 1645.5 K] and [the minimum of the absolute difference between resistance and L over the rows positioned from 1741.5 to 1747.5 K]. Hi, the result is 0.3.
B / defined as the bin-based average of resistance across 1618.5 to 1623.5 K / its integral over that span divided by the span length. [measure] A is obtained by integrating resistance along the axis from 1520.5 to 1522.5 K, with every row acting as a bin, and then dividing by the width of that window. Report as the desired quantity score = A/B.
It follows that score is 0.91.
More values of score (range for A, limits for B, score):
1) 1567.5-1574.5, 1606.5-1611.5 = 0.86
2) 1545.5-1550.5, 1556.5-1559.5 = 1.01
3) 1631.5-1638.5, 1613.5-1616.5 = 0.87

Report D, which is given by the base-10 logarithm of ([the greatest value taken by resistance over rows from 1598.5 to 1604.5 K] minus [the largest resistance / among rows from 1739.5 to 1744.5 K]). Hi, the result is 0.11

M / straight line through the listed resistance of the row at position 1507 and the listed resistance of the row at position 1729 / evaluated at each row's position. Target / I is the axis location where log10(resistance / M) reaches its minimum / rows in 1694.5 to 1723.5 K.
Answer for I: 1703 K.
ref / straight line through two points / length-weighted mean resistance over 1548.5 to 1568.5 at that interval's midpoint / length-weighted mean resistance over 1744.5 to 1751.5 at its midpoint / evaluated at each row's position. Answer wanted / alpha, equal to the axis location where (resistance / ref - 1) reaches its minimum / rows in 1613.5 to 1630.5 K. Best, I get 1629 K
